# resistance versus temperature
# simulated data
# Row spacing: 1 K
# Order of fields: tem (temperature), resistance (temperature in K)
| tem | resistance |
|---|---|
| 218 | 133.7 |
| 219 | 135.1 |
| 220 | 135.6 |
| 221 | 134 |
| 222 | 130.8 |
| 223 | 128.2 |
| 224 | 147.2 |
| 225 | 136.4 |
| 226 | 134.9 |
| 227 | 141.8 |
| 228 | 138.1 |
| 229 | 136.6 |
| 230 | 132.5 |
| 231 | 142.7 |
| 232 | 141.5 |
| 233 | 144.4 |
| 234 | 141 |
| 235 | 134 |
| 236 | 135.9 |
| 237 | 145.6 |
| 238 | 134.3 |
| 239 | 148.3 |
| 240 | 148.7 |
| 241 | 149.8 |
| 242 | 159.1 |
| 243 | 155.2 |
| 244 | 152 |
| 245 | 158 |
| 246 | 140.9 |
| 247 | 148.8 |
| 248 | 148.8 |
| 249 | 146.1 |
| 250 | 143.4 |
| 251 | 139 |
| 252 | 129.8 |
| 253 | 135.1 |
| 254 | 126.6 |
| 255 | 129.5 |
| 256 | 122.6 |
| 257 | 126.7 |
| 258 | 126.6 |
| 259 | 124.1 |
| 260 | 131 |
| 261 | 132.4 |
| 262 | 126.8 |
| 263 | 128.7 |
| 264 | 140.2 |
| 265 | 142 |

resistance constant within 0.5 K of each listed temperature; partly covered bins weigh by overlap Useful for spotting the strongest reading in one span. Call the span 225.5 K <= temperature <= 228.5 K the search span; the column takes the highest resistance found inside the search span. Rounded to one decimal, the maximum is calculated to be 141.8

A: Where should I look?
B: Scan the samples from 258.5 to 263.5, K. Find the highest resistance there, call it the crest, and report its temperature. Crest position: 261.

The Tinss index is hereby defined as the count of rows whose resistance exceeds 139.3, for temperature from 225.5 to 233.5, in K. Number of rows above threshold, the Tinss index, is 4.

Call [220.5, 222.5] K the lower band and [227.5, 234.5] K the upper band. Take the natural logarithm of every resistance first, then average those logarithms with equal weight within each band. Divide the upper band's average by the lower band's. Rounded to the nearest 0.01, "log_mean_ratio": 1.01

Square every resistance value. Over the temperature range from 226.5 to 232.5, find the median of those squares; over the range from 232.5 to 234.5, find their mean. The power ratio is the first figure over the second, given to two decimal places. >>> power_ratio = 0.96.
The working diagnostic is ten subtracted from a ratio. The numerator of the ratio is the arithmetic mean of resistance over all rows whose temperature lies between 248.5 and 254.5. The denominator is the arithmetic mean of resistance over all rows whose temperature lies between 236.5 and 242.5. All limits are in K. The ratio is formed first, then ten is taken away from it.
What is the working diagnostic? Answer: -9.07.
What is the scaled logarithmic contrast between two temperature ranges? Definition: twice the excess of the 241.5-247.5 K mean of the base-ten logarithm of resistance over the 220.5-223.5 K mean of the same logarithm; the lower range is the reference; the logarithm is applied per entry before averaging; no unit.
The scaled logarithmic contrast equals 0.13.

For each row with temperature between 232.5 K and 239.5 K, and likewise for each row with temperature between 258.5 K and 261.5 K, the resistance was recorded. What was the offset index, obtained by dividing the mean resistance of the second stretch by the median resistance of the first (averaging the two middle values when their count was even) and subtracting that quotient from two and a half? 1.58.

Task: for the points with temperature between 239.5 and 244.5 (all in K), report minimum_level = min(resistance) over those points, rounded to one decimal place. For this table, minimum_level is 148.7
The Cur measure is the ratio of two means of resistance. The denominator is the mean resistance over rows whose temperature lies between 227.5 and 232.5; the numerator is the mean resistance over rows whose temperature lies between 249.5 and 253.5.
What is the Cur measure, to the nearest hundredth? 0.99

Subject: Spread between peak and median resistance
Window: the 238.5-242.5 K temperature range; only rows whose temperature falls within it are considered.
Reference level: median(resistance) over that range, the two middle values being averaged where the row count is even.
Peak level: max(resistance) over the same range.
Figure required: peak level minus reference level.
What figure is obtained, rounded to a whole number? 10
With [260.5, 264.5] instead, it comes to 10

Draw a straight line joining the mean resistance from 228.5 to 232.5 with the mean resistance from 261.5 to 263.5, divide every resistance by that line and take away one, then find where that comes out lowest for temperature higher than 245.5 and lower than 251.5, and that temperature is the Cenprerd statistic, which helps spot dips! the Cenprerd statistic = 251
